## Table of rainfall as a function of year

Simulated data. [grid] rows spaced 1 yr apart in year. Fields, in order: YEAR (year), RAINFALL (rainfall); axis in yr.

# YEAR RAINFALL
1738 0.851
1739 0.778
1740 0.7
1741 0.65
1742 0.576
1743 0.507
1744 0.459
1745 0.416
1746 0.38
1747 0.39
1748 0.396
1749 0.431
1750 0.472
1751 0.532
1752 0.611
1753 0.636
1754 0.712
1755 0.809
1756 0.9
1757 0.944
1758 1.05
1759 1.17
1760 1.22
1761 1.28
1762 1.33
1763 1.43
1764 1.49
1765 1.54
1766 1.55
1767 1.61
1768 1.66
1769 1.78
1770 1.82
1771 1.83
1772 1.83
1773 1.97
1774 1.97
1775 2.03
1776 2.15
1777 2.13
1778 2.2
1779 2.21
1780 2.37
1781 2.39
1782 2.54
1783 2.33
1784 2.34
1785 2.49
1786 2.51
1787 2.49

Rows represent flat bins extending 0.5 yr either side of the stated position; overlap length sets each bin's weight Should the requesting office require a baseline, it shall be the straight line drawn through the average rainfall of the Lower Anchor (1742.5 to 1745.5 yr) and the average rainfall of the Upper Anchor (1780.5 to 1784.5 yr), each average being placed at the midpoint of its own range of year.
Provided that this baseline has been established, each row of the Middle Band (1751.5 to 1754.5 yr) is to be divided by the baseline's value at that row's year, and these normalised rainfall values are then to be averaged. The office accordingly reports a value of 0.71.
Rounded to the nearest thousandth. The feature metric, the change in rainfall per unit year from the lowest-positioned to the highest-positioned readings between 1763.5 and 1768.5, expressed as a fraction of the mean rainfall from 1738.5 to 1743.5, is 0.066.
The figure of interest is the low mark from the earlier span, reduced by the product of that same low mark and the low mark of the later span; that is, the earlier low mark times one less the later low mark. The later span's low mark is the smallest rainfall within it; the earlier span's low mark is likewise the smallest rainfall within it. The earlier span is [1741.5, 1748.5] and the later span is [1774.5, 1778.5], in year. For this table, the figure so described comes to -0.39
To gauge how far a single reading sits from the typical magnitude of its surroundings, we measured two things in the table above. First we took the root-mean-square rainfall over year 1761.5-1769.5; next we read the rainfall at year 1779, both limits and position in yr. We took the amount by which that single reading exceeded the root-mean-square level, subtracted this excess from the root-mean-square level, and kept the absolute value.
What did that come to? 0.90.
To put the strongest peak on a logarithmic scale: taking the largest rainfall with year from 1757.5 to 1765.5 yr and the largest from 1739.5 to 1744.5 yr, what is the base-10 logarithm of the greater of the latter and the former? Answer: 0.19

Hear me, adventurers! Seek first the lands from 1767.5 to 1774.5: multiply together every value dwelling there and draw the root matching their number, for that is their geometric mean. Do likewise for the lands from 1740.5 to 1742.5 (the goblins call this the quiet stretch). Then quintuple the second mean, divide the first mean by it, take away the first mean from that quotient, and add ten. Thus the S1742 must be 8.77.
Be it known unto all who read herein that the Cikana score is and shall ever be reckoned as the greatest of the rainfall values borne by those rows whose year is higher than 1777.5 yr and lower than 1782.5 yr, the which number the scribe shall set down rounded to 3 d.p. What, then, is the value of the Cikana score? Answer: 2.540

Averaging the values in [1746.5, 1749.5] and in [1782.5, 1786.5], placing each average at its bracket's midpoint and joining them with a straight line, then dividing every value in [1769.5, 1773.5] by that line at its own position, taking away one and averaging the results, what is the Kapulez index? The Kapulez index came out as 0.10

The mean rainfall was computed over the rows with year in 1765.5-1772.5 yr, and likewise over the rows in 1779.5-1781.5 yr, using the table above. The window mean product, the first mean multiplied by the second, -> 4.1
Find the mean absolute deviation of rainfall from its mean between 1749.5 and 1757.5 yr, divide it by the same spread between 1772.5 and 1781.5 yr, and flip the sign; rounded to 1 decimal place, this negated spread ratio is -1.2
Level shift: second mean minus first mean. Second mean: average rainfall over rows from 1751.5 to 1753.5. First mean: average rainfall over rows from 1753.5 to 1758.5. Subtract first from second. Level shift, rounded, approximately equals -0.26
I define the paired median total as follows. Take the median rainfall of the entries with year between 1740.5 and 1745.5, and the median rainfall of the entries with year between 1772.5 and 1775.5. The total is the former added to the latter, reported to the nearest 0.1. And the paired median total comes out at 2.5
